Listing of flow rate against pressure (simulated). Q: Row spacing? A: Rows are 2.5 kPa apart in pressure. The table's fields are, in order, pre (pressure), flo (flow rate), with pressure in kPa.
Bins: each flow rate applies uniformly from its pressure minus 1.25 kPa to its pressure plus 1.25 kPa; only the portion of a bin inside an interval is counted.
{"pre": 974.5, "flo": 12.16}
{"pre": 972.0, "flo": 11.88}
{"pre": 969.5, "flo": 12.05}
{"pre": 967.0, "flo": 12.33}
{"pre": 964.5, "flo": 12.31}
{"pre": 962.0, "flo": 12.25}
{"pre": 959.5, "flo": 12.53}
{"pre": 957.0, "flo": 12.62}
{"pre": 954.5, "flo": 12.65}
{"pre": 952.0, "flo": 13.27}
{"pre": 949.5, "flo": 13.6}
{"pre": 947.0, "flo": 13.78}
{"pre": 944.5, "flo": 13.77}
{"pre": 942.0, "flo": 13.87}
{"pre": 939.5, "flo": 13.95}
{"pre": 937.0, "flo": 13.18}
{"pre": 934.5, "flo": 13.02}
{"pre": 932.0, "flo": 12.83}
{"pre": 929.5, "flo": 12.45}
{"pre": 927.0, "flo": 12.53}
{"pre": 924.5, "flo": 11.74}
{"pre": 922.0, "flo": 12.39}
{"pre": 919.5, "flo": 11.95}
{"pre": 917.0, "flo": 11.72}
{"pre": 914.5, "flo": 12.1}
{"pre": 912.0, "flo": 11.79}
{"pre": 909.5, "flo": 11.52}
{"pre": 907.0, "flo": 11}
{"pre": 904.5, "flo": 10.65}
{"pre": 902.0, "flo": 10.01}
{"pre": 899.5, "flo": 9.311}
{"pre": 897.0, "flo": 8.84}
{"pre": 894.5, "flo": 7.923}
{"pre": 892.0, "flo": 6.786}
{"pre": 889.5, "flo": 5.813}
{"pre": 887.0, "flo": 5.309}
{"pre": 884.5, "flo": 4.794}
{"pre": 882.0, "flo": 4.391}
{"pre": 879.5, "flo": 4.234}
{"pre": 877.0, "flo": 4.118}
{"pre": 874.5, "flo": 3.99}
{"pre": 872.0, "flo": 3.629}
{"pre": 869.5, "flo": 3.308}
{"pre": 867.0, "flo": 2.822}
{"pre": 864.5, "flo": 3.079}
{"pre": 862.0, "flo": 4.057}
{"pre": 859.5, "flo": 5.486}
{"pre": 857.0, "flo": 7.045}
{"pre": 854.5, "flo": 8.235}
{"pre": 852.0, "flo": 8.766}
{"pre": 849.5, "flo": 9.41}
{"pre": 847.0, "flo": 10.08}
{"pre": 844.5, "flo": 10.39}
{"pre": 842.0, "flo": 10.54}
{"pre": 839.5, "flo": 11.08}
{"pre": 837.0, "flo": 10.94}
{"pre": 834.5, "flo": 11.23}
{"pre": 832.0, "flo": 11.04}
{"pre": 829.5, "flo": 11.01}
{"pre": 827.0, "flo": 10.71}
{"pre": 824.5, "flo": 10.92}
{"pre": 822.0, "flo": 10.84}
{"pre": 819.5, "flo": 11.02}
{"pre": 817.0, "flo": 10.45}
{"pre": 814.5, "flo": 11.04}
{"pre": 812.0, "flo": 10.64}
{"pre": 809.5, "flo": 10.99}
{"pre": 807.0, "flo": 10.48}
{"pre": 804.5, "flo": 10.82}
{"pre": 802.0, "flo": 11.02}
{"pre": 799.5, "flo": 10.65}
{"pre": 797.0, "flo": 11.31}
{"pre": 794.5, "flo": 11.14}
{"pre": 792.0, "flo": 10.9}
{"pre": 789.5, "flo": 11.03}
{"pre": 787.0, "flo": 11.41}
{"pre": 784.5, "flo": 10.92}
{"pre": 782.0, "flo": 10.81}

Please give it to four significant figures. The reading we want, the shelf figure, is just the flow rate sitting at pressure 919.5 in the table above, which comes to 11.95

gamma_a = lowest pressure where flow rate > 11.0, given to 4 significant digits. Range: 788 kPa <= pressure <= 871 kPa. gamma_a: 789.5 kPa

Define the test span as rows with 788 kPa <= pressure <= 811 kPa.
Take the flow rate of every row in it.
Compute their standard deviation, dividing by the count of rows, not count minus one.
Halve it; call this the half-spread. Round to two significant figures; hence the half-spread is 0.12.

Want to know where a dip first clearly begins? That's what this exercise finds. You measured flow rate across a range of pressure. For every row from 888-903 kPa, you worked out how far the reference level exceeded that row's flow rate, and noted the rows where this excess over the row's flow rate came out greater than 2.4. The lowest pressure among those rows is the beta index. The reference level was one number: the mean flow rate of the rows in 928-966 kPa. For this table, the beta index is 889.5 kPa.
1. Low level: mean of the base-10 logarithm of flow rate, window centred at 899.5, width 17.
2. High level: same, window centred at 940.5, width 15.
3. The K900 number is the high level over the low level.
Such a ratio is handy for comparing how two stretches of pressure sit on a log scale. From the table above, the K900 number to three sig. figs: 1.18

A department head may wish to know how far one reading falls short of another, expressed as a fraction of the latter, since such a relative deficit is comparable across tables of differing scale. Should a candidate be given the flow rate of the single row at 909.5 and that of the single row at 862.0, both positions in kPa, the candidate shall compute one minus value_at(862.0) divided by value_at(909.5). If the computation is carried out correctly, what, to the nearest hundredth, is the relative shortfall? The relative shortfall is 0.65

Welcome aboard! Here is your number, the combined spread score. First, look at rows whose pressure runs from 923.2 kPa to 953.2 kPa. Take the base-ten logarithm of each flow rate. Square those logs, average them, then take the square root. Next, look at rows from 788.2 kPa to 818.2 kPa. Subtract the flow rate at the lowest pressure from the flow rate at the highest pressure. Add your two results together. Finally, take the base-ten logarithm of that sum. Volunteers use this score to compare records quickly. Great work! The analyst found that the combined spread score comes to -0.27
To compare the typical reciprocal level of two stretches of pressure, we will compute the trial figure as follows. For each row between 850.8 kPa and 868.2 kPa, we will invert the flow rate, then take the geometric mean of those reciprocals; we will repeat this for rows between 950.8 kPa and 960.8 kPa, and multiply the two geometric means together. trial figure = 0.0152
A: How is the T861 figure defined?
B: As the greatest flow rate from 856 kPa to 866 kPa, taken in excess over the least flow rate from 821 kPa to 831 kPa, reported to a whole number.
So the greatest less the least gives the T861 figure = -4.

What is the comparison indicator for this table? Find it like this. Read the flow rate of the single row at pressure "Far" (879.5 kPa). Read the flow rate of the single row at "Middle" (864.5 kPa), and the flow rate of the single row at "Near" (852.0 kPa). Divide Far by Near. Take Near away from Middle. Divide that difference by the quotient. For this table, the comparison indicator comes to -12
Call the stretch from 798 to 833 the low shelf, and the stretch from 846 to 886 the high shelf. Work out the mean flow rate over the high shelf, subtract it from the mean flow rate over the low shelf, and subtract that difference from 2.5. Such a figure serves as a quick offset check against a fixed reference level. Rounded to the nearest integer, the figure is -3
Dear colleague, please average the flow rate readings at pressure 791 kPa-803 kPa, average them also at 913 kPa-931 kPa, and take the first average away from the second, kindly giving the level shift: 1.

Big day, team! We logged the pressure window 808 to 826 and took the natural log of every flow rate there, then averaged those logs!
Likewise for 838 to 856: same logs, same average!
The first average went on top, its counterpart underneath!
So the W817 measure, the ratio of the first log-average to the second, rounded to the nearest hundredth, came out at 1.05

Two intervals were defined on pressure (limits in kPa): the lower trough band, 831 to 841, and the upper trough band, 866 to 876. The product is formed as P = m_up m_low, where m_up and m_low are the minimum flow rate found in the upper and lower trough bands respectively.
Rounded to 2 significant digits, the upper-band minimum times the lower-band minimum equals 31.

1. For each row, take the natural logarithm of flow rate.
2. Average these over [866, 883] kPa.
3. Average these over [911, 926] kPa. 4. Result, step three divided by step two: 1.9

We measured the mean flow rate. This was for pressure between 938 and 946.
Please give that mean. 14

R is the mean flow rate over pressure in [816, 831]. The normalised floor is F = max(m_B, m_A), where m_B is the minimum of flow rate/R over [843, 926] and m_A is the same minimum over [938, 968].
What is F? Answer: 1.1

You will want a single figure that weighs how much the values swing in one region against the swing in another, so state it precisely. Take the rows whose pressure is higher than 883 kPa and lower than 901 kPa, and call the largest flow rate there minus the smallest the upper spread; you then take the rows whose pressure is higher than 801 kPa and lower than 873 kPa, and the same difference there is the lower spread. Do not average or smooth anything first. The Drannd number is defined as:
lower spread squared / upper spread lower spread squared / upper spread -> 16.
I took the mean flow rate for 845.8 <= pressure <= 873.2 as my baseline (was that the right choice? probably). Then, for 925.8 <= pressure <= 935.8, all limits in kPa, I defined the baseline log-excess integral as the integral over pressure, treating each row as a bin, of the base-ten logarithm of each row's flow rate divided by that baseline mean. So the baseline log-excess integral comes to 3.3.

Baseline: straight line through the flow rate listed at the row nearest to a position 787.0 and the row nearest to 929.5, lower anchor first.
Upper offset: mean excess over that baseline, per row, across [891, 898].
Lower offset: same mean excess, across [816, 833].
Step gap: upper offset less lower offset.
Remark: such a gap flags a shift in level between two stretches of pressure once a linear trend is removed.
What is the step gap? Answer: -3.5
